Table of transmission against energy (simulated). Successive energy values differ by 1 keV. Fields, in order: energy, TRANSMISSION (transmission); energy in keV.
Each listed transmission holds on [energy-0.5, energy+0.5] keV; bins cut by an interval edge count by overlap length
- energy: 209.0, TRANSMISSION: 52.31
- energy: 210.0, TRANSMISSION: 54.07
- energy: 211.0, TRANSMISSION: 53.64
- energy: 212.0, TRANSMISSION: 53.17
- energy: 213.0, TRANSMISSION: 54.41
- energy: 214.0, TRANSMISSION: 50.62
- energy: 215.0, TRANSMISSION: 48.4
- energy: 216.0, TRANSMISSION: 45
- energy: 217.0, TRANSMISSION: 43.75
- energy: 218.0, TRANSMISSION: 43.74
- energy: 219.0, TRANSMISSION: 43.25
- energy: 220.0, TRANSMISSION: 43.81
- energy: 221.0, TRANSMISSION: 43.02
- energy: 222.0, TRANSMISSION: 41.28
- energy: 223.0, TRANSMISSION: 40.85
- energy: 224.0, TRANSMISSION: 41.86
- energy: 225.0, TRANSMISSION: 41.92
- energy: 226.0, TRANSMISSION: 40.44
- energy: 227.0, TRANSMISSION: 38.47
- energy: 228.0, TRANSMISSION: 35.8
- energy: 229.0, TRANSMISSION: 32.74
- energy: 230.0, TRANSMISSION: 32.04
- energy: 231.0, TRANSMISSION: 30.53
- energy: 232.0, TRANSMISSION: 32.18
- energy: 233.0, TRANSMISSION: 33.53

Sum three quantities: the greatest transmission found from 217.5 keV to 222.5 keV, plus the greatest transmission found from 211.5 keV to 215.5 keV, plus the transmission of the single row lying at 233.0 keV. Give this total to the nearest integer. 132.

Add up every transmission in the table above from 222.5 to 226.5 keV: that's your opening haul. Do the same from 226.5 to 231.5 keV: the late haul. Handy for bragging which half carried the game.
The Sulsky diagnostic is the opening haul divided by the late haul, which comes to 1.0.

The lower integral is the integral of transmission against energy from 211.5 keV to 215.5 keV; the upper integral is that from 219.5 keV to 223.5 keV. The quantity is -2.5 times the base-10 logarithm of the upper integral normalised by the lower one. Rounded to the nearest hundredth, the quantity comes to 0.22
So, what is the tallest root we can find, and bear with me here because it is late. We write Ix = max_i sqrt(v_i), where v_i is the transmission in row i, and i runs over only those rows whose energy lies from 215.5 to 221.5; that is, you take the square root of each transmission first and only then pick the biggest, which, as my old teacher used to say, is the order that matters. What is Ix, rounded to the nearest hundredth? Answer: 6.71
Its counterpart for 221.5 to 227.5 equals 6.47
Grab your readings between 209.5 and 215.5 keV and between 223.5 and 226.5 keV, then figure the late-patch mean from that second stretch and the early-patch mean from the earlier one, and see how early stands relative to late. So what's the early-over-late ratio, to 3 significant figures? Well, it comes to 1.27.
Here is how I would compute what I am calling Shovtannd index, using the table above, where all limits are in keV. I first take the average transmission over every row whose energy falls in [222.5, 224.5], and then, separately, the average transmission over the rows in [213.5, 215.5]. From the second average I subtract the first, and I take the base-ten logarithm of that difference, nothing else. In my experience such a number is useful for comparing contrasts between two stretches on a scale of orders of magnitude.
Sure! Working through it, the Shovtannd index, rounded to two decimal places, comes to 0.91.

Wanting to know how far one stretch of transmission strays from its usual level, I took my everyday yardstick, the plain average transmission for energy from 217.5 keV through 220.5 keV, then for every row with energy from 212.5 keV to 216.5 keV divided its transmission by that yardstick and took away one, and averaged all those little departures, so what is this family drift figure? 0.14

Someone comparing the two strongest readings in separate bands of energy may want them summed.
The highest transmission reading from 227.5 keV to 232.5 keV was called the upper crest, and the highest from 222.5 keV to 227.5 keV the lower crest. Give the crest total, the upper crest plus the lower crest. 78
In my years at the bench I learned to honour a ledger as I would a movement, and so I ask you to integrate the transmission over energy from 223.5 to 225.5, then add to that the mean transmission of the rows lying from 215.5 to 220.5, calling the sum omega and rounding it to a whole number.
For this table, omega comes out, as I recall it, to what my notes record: 128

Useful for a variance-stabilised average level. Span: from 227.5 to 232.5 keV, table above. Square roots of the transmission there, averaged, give 5.7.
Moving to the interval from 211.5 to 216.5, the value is 7.1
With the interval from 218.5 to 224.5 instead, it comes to 6.5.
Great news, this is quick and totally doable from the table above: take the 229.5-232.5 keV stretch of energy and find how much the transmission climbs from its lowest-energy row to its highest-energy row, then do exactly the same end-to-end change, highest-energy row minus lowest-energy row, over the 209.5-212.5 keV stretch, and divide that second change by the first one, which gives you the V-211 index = -6.4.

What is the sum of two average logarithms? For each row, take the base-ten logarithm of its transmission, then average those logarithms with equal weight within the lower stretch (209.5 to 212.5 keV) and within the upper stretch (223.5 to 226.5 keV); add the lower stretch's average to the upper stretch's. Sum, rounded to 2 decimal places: 3.35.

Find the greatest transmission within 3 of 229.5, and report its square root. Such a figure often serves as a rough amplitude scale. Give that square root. 6.2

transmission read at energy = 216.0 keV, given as 45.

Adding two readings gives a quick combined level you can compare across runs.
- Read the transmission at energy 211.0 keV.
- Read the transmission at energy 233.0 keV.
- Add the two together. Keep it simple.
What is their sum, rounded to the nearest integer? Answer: 87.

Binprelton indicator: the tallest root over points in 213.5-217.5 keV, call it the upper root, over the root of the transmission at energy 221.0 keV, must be 1.08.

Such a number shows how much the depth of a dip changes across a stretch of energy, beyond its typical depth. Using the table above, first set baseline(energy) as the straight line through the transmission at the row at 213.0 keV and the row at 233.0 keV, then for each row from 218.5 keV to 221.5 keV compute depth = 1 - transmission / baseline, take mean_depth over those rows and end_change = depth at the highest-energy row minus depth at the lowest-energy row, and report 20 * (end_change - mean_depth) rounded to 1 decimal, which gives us -2.3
